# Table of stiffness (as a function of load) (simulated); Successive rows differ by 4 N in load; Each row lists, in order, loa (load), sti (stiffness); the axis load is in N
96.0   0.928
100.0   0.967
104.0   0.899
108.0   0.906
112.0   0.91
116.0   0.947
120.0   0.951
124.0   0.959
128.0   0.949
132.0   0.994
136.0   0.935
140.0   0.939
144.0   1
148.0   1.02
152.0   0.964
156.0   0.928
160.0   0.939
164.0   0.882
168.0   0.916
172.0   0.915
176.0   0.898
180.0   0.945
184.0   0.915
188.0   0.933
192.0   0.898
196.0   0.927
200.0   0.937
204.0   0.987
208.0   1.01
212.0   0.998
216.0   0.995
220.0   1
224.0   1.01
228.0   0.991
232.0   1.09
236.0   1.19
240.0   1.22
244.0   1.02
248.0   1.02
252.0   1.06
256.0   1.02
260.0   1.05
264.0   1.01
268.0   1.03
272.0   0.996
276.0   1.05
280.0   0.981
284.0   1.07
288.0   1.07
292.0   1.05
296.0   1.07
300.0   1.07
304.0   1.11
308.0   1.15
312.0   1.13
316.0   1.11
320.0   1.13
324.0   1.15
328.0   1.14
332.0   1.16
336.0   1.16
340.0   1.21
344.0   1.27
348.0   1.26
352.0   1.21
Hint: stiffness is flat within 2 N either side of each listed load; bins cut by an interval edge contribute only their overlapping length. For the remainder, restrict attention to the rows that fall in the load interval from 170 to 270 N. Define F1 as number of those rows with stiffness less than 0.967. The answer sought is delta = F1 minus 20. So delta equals -12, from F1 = 8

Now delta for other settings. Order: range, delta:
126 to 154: -16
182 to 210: -15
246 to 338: -20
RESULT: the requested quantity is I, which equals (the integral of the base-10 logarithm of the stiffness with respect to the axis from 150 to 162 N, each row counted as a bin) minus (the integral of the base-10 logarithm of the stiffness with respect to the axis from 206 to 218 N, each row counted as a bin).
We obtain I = -0.31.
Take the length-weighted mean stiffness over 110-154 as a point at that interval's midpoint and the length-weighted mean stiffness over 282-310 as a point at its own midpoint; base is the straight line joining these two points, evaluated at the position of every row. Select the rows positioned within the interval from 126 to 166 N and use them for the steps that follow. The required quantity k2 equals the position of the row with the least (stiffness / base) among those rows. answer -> 164.0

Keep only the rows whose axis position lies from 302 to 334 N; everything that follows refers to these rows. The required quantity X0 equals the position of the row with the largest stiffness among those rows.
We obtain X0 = 332.0 N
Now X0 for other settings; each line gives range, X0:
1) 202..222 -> 208.0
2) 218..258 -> 240.0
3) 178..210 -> 208.0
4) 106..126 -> 124.0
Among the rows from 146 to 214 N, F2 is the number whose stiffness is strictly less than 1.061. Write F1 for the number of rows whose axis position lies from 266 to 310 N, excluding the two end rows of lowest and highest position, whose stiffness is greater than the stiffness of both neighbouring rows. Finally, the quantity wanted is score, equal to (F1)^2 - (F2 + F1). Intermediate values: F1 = 1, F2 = 17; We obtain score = -17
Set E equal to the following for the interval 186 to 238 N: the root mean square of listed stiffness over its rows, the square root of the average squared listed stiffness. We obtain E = 1.00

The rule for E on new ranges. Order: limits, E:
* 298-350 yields 1.16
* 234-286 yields 1.06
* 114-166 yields 0.95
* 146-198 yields 0.93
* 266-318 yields 1.07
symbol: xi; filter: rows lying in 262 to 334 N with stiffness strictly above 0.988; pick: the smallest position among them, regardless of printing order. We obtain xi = 264.0 N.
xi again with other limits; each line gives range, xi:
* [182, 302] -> 208.0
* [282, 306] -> 284.0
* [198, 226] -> 208.0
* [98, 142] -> 132.0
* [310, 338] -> 312.0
